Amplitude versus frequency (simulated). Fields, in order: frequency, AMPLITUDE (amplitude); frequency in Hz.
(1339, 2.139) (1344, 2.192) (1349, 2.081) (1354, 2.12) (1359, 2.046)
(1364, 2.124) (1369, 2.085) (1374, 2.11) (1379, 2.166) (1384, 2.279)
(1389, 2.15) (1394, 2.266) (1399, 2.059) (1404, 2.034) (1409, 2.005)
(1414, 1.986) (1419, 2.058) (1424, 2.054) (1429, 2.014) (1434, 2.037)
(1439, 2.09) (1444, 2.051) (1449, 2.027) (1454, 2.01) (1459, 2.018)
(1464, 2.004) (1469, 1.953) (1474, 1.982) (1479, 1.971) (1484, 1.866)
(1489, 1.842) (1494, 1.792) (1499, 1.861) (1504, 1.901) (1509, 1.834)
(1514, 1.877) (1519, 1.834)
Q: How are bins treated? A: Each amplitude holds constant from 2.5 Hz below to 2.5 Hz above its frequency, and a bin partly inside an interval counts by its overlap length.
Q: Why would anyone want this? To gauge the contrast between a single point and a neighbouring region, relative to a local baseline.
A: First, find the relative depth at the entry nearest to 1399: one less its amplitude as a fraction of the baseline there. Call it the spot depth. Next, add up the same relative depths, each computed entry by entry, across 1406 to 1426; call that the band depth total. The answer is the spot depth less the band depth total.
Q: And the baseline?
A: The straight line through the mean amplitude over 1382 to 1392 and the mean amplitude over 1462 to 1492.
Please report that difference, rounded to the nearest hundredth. -0.13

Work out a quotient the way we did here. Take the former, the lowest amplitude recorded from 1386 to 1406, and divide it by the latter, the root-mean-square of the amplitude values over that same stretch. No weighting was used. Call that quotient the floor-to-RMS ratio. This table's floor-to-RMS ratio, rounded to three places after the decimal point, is 0.955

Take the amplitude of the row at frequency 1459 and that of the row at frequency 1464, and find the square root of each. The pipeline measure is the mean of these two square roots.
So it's 1.42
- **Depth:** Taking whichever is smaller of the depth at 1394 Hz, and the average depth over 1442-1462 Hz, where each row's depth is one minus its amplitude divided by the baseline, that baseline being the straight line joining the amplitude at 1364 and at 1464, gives -0.085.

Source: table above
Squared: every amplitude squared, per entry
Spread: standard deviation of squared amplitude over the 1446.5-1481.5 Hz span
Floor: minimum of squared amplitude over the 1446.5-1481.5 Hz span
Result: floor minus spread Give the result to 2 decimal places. 3.71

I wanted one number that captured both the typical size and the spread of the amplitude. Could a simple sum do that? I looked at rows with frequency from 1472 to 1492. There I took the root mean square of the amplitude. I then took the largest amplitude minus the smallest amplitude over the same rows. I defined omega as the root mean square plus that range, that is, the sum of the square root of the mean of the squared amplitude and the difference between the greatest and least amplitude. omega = 2.06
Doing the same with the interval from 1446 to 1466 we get 2.04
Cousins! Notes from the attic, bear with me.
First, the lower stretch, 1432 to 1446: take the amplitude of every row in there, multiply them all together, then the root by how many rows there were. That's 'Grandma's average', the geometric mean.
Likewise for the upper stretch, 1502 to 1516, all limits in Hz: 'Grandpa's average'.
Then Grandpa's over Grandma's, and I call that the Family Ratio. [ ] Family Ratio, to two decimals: 0.91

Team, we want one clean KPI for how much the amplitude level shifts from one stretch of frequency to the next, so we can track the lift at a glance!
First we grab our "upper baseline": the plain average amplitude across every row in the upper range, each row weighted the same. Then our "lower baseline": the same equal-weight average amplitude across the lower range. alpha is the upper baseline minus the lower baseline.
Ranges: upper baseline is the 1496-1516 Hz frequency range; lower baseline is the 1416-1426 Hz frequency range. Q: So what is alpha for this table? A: -0.19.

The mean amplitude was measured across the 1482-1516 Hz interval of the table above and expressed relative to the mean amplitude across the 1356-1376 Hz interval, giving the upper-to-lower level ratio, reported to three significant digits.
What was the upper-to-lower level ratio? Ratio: 0.886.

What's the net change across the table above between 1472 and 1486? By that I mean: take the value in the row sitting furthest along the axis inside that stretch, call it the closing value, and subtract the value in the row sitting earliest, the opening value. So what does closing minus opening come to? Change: -0.12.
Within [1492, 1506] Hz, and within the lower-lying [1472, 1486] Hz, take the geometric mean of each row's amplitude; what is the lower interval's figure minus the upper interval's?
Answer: 0.088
